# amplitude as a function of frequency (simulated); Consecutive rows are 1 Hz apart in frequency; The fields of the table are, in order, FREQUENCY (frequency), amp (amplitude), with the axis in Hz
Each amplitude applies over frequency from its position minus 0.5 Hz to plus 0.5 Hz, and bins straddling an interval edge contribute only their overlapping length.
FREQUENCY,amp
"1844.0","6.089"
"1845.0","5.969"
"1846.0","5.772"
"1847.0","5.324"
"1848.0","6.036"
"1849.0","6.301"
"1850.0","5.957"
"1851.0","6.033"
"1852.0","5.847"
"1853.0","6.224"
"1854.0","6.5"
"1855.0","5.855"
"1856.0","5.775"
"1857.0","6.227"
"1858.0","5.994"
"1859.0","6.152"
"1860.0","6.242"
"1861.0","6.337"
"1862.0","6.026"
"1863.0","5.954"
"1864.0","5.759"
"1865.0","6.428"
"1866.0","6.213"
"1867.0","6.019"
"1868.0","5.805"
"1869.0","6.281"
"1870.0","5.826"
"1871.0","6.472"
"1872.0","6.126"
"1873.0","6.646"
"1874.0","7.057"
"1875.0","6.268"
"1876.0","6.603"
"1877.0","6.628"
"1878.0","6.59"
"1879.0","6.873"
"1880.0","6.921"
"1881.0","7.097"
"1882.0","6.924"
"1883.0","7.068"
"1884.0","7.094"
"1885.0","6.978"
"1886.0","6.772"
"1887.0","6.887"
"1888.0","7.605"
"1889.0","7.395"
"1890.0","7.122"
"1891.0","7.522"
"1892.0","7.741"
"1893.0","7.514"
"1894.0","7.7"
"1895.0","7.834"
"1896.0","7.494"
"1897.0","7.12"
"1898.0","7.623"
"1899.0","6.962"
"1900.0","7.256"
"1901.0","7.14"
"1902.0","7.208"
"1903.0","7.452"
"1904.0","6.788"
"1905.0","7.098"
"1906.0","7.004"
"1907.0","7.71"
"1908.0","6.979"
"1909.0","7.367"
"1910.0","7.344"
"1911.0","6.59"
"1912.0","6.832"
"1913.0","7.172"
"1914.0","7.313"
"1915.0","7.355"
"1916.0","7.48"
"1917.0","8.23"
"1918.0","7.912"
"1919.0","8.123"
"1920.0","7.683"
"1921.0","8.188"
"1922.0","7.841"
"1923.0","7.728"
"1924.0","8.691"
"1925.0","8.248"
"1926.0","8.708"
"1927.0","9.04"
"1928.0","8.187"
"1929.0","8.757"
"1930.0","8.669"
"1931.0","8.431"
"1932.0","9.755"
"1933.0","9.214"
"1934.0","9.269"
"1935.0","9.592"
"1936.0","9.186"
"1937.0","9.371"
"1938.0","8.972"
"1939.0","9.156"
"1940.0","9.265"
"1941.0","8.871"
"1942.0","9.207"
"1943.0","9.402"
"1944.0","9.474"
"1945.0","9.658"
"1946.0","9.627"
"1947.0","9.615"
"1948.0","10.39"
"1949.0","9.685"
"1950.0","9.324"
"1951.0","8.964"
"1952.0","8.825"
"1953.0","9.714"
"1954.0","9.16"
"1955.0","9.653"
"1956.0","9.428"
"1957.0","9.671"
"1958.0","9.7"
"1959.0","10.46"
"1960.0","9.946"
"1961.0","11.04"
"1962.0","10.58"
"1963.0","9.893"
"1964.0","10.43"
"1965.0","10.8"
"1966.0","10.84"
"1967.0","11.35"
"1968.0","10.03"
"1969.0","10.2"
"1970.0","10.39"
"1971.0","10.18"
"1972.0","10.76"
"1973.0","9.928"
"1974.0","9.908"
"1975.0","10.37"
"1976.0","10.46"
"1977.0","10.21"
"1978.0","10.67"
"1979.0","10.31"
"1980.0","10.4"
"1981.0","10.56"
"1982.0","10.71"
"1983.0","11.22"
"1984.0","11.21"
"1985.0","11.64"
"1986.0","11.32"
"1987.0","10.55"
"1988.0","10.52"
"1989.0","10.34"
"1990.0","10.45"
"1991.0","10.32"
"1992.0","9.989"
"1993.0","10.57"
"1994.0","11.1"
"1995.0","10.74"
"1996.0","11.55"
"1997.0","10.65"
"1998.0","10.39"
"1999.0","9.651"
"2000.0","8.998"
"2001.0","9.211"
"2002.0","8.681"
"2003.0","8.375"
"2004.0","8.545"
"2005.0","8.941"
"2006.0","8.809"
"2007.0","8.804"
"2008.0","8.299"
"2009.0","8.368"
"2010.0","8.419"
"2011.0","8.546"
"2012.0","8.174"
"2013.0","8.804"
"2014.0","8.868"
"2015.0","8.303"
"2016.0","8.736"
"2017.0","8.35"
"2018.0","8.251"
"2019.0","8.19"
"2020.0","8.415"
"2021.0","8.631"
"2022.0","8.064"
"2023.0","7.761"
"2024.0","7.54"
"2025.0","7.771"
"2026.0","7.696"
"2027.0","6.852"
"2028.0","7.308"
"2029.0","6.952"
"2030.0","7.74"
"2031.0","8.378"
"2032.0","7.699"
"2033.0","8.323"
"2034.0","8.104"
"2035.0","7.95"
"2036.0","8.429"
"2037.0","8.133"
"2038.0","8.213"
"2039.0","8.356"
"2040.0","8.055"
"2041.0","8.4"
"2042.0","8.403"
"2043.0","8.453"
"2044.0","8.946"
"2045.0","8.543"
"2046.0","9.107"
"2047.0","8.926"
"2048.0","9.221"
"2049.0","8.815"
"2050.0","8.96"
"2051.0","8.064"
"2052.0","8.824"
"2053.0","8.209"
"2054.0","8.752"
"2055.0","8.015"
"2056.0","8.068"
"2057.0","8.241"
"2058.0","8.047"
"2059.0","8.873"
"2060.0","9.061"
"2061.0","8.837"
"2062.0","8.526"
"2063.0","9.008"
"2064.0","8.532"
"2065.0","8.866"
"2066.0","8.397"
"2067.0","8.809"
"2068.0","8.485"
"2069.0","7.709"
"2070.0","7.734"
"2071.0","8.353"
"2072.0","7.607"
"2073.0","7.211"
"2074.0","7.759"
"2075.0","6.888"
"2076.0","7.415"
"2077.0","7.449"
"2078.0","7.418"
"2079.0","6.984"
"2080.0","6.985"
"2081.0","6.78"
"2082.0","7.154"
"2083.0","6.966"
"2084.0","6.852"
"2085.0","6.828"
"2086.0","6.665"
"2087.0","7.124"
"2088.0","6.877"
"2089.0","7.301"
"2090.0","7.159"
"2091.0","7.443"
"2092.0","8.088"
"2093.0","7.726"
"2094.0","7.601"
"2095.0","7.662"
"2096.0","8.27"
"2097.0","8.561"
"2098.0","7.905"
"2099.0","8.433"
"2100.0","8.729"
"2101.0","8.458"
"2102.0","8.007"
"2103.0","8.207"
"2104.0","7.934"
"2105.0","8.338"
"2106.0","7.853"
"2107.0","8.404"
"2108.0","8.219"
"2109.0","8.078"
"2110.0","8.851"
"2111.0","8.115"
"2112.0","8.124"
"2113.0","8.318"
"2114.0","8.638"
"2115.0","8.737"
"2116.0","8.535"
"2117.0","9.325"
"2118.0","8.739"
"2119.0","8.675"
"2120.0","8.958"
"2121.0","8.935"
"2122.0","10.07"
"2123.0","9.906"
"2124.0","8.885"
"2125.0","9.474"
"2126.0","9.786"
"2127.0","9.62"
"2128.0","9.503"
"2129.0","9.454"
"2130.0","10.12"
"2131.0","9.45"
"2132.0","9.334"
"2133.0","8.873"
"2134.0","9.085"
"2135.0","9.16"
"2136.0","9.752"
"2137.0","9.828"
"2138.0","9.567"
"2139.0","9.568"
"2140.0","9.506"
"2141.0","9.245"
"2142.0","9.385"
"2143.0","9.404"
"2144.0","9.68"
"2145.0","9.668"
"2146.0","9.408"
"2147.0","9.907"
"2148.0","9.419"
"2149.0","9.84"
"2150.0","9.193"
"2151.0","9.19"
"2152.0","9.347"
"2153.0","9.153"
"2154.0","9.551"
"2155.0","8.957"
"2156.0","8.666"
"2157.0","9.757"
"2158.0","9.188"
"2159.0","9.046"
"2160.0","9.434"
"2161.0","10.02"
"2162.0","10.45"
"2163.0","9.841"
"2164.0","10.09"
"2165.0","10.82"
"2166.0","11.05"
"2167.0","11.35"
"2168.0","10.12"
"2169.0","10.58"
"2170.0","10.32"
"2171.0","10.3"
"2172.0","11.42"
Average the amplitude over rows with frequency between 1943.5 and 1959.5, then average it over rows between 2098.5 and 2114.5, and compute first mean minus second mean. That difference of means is 1.3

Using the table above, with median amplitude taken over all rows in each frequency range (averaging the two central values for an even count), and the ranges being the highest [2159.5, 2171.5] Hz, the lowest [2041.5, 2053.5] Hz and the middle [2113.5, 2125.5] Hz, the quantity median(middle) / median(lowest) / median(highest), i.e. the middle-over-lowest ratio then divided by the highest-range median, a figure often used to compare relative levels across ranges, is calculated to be 0.10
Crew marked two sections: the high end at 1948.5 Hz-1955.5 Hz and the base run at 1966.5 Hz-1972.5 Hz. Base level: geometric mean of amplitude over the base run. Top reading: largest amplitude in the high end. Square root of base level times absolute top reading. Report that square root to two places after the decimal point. 10.09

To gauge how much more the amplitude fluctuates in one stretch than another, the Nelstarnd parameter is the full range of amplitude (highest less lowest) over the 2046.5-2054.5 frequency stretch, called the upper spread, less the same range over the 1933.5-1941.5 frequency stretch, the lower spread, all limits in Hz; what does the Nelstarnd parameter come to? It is 0.4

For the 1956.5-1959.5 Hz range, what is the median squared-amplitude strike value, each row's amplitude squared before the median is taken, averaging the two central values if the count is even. 94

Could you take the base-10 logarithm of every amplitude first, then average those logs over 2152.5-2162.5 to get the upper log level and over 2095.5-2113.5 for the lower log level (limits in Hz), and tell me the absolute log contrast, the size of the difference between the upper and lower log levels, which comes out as 0.06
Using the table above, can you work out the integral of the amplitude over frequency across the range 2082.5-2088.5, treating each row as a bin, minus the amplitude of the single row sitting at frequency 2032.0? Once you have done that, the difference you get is 34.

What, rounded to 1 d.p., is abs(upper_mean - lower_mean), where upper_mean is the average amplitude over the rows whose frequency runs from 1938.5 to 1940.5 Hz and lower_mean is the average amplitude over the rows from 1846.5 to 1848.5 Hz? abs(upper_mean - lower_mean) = 3.5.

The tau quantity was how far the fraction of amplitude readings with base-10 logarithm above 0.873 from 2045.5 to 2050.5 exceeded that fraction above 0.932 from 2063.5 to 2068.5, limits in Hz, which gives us 0.6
